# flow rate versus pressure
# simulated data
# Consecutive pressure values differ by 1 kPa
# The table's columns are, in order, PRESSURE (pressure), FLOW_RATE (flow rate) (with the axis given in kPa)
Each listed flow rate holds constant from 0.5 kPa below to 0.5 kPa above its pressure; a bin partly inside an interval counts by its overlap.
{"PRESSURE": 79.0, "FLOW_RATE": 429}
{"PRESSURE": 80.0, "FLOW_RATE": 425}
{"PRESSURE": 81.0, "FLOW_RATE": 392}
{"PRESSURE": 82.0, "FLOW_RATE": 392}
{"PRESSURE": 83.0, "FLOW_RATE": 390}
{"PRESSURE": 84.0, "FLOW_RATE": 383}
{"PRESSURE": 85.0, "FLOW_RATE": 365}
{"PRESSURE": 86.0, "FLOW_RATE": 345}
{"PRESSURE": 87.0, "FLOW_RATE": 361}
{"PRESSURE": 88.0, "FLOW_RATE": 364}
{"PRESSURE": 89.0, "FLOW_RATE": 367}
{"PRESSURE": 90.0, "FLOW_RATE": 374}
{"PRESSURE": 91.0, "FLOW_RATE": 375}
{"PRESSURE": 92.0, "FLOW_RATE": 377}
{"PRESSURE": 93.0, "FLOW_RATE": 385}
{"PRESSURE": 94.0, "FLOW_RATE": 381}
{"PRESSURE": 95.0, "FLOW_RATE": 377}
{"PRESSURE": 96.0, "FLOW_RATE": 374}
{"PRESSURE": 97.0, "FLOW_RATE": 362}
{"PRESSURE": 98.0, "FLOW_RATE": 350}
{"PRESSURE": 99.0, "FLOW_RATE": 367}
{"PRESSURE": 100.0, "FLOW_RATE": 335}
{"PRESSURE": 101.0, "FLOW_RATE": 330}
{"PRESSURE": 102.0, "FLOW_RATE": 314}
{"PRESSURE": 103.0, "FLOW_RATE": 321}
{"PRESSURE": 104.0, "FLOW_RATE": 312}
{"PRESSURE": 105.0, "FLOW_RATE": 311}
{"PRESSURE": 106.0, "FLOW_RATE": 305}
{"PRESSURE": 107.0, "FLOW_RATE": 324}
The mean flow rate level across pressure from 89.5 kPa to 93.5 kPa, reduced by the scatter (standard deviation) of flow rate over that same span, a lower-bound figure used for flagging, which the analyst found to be 373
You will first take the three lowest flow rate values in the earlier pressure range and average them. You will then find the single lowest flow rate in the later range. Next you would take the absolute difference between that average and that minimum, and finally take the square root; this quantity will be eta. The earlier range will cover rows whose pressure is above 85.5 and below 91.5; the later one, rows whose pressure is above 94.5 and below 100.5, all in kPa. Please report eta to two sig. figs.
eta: 4.7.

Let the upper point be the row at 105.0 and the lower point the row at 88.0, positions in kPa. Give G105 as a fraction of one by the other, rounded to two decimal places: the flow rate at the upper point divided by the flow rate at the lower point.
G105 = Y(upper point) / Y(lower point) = 0.85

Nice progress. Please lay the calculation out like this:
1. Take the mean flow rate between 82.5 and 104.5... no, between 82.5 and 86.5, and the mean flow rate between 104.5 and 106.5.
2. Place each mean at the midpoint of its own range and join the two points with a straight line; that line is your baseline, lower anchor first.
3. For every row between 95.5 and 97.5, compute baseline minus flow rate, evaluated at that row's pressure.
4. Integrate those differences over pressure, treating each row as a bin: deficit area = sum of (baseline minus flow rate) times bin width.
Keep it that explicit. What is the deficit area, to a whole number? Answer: -66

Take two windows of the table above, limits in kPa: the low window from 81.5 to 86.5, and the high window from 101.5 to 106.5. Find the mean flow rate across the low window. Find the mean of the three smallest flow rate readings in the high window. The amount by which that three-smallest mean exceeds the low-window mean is -66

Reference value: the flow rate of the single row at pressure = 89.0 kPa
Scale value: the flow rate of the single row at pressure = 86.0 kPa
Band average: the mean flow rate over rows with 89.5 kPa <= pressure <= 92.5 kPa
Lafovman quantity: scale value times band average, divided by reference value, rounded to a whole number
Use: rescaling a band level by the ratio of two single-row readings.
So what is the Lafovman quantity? 353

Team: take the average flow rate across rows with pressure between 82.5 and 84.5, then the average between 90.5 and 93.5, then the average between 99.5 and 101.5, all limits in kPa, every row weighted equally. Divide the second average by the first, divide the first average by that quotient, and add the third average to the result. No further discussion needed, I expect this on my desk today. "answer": 727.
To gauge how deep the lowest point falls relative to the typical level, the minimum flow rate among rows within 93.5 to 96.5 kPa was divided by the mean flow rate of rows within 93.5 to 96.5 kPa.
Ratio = 0.991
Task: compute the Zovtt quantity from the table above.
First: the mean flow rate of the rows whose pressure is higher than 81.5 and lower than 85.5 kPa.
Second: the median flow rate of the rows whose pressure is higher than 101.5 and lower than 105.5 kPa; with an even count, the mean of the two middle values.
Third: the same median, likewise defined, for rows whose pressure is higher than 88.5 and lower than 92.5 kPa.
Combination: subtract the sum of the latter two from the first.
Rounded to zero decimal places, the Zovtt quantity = -305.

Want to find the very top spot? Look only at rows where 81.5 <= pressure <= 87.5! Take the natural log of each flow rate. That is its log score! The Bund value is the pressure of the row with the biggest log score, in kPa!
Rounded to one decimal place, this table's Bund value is 82.0 kPa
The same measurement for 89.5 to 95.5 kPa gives 93.0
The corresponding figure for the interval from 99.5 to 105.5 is 100.0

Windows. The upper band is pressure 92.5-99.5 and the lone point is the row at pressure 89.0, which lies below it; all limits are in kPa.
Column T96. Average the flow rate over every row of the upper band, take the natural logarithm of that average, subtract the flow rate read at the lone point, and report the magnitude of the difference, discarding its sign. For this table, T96 361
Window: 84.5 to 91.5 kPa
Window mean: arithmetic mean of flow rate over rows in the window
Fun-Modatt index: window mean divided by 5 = 73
